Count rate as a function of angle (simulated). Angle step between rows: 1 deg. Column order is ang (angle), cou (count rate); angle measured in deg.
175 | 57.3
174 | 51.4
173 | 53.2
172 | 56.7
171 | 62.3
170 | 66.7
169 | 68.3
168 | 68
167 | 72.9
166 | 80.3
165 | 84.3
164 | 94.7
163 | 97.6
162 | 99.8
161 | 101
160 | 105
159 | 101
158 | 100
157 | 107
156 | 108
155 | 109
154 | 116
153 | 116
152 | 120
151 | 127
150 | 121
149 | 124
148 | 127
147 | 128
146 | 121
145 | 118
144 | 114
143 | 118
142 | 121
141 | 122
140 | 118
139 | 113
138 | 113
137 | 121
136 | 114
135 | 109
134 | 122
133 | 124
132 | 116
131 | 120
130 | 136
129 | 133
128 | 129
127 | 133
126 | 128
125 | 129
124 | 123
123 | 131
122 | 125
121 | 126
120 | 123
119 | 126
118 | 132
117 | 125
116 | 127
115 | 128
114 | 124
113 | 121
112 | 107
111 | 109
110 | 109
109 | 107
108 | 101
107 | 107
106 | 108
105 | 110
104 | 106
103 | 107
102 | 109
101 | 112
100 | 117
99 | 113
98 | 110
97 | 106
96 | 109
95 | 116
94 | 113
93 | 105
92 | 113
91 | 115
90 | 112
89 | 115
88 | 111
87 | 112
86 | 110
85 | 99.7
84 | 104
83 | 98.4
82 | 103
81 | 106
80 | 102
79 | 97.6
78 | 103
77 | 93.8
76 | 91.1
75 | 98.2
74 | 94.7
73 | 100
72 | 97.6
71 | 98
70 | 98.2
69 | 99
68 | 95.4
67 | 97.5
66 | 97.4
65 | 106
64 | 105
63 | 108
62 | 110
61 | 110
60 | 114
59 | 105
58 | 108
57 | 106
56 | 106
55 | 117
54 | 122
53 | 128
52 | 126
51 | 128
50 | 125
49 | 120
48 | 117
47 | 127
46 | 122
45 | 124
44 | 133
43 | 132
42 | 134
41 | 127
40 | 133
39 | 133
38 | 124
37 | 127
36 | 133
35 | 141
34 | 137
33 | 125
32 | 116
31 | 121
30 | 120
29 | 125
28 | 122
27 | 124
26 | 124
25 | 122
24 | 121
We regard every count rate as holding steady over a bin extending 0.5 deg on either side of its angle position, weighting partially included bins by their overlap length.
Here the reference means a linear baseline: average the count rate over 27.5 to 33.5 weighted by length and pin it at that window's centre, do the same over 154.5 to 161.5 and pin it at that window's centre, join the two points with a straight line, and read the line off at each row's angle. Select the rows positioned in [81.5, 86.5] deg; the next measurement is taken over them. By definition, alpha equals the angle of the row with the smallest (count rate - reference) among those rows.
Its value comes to 83 deg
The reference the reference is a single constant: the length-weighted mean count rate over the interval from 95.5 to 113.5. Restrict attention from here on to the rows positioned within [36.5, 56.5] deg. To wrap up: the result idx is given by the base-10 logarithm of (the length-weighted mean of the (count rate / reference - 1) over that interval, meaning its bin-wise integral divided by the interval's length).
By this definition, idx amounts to -0.84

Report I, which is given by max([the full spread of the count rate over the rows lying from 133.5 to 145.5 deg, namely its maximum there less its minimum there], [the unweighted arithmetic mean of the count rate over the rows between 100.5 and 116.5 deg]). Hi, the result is 112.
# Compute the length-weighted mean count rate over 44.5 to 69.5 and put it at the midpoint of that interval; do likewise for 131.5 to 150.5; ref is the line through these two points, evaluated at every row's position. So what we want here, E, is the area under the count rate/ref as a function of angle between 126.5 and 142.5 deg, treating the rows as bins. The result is 16.4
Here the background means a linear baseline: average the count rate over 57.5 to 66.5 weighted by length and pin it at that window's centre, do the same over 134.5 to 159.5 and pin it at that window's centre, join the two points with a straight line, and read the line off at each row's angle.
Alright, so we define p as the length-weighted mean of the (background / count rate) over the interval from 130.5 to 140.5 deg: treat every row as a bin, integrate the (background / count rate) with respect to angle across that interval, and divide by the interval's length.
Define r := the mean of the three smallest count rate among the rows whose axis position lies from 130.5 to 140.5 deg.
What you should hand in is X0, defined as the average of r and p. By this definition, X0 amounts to 56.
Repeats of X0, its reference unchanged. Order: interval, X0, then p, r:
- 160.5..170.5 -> 35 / 1.46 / 68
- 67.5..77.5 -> 47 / 1.12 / 93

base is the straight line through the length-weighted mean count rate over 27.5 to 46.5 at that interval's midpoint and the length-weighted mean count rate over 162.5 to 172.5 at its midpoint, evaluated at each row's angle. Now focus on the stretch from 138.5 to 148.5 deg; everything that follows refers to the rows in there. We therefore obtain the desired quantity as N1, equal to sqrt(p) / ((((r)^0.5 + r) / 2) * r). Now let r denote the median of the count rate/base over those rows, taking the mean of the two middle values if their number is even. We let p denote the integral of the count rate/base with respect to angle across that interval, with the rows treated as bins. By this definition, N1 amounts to 2.06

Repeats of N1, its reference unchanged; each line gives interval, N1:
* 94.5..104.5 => 2.92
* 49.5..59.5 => 3.17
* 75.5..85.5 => 3.47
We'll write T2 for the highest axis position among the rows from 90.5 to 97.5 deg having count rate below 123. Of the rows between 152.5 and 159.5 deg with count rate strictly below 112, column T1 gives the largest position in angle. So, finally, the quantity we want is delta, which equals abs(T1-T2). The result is 62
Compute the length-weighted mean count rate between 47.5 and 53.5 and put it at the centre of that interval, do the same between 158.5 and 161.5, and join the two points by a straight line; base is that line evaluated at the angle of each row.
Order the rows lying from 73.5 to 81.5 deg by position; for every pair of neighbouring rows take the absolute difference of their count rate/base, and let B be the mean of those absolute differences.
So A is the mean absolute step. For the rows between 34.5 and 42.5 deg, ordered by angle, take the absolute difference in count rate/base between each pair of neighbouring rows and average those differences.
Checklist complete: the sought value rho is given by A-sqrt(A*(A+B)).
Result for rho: -0.0183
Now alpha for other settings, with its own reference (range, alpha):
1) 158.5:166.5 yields 166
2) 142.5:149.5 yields 144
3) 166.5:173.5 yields 173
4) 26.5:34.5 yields 32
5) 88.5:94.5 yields 93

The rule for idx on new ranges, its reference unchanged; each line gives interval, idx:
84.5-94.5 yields -1.95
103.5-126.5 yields -1.06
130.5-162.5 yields -1.25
